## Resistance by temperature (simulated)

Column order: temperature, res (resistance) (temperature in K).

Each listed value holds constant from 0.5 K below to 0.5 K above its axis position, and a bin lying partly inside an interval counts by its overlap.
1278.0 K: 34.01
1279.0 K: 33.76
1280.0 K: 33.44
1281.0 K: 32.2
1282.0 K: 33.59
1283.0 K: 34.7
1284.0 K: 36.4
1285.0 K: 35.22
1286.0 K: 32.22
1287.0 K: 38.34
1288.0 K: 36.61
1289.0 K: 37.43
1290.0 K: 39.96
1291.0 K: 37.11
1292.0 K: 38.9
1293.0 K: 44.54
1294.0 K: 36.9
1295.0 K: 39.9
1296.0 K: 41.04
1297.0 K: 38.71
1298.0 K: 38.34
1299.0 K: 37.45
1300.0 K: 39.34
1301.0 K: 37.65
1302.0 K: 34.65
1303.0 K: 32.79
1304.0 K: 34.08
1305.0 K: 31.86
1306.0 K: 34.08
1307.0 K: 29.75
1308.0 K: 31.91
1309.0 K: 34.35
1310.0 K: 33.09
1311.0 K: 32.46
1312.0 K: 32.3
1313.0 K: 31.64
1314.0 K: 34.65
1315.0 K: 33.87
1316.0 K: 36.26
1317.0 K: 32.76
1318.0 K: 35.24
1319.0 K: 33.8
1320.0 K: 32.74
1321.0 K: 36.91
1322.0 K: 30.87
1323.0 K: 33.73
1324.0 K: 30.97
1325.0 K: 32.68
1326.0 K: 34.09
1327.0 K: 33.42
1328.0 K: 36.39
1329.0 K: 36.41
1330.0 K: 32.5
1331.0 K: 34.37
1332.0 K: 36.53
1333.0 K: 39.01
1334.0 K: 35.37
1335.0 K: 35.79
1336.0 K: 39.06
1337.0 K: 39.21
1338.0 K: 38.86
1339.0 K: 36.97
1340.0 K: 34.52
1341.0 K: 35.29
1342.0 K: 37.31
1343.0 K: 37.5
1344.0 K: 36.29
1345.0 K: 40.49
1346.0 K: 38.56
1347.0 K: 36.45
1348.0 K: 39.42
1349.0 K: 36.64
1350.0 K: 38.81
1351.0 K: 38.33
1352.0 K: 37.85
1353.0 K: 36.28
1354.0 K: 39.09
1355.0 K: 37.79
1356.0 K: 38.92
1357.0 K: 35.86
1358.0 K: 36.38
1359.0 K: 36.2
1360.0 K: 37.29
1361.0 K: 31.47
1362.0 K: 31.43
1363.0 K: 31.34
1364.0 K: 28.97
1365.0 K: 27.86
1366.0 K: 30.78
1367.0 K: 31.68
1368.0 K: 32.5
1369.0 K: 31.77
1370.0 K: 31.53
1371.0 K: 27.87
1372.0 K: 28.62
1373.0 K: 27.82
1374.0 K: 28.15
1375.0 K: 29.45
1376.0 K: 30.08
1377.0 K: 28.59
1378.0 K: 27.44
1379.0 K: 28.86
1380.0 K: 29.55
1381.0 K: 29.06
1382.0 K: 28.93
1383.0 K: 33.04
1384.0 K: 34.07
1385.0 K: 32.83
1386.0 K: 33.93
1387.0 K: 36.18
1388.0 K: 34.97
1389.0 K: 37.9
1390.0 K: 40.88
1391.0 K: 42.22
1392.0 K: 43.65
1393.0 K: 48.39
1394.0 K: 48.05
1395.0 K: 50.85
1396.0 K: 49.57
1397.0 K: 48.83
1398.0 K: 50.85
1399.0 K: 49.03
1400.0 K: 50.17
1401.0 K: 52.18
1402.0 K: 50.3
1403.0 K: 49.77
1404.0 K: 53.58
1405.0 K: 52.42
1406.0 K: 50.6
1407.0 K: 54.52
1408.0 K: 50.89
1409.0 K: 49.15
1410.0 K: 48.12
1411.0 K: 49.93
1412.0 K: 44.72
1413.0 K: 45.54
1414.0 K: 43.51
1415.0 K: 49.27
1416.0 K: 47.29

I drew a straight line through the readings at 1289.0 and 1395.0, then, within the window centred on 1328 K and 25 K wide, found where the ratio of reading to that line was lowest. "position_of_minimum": 1324.0 K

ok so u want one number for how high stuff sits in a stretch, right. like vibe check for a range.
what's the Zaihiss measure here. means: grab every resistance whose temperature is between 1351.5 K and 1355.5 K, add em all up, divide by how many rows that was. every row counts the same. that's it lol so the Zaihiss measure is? 37.8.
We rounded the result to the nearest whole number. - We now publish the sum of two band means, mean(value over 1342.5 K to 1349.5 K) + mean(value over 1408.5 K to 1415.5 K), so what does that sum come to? 85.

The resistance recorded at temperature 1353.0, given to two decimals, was 36.28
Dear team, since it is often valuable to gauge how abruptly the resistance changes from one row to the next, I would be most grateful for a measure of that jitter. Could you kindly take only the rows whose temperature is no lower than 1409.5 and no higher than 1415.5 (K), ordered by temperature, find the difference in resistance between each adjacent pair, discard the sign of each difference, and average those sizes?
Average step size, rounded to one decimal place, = 3.1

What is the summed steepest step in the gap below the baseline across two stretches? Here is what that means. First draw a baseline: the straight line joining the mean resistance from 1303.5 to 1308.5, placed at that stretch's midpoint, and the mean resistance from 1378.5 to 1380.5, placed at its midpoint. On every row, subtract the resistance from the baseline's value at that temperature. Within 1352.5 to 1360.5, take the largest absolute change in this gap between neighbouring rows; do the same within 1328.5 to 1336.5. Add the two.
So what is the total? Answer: 6.88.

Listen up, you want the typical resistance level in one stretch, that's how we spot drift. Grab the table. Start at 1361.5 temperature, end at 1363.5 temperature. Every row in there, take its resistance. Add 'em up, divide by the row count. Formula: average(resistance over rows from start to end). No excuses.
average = 31.4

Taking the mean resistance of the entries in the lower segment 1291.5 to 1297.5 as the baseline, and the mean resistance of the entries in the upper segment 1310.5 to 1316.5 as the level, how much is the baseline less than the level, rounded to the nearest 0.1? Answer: -6.5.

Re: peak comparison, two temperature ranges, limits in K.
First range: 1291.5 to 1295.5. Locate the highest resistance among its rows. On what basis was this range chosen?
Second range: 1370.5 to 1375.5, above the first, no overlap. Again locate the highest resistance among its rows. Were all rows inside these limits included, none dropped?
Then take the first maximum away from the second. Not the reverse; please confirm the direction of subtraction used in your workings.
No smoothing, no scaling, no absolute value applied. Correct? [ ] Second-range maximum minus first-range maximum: -15.1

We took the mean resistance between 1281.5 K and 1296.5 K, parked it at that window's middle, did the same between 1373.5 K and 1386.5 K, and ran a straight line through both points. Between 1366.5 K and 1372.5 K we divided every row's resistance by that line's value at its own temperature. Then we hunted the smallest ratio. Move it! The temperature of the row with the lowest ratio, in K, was 1371.0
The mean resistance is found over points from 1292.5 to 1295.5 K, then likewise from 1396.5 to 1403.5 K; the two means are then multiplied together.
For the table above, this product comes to 2029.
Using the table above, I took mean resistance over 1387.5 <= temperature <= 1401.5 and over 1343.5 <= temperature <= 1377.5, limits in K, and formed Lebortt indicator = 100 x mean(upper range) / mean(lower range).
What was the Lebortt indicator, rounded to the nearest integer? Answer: 137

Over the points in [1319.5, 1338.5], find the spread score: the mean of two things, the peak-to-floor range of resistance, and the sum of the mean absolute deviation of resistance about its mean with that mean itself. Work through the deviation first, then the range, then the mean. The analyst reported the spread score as 23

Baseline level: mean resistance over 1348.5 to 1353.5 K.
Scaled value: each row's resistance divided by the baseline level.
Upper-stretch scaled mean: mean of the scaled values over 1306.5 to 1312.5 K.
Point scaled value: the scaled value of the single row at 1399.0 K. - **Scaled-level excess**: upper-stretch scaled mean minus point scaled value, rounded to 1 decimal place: -0.4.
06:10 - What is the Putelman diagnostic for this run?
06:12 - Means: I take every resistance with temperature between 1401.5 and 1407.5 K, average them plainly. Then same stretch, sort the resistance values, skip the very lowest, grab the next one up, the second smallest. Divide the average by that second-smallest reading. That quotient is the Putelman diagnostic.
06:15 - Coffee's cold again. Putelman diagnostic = 1.03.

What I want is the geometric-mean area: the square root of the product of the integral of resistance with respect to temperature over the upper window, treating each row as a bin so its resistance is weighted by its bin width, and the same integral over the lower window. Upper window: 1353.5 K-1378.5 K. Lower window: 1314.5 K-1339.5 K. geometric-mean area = 837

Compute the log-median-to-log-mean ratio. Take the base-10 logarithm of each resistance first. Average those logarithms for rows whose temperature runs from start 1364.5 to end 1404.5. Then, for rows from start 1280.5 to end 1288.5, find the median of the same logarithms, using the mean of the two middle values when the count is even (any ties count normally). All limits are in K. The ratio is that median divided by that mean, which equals 0.99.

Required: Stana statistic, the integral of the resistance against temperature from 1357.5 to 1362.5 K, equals 173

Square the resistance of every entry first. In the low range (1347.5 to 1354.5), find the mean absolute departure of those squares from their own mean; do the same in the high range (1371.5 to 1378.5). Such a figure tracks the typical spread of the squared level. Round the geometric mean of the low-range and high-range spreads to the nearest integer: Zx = 54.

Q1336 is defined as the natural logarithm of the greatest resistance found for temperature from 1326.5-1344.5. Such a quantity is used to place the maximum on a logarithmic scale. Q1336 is 3.67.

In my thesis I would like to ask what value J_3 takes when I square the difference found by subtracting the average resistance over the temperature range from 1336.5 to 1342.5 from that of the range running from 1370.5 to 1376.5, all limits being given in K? 70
